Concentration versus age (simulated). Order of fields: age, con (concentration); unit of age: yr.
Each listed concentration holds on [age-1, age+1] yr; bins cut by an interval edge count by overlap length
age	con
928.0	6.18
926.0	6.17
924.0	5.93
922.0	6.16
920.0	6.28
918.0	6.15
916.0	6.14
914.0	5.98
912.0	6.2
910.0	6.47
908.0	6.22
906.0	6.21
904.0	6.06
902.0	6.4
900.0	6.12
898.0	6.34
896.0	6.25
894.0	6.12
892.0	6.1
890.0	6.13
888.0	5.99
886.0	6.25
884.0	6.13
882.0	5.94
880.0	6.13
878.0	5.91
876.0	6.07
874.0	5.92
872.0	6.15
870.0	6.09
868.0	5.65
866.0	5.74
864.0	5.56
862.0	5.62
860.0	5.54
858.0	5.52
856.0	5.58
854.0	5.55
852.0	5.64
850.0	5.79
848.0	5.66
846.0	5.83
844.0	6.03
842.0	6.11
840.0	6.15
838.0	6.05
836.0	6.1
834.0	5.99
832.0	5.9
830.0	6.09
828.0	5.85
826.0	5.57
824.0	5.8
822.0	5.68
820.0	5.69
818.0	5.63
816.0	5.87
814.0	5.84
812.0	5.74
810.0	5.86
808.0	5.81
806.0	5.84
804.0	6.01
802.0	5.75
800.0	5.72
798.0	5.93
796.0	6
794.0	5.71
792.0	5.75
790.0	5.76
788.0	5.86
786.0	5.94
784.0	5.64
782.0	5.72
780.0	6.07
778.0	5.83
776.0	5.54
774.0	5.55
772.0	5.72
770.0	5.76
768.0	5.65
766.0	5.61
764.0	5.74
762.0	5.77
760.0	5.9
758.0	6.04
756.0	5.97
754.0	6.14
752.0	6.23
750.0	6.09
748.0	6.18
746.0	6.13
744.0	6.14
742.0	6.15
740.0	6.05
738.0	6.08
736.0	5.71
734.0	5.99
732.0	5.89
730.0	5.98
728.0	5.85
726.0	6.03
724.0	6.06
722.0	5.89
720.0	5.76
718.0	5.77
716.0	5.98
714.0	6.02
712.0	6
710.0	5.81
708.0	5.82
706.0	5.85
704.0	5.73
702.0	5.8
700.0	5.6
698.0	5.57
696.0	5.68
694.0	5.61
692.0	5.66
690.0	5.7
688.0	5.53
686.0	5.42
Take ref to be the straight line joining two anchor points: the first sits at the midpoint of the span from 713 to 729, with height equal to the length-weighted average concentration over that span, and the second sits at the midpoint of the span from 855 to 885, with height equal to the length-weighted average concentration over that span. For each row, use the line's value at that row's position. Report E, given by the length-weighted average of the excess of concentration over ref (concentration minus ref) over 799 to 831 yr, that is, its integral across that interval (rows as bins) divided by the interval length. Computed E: -0.07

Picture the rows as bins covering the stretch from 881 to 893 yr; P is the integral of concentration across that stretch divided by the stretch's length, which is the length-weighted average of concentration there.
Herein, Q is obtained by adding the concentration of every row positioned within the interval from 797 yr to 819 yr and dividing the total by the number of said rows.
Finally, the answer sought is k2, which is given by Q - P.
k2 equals -0.27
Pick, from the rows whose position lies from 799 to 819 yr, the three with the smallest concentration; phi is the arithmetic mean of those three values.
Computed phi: 5.7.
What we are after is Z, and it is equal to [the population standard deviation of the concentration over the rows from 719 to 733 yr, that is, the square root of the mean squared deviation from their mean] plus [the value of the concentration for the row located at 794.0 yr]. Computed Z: 5.8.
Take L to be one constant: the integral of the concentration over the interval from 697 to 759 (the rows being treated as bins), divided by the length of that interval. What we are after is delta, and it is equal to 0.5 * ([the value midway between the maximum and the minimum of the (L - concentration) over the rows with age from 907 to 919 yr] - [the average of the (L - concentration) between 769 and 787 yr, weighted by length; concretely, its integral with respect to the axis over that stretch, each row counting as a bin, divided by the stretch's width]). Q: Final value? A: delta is -0.2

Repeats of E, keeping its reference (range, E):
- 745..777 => -0.02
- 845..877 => -0.10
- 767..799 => -0.11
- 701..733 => -0.03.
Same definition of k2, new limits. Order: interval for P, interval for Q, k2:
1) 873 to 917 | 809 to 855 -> -0.30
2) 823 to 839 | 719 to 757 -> 0.10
